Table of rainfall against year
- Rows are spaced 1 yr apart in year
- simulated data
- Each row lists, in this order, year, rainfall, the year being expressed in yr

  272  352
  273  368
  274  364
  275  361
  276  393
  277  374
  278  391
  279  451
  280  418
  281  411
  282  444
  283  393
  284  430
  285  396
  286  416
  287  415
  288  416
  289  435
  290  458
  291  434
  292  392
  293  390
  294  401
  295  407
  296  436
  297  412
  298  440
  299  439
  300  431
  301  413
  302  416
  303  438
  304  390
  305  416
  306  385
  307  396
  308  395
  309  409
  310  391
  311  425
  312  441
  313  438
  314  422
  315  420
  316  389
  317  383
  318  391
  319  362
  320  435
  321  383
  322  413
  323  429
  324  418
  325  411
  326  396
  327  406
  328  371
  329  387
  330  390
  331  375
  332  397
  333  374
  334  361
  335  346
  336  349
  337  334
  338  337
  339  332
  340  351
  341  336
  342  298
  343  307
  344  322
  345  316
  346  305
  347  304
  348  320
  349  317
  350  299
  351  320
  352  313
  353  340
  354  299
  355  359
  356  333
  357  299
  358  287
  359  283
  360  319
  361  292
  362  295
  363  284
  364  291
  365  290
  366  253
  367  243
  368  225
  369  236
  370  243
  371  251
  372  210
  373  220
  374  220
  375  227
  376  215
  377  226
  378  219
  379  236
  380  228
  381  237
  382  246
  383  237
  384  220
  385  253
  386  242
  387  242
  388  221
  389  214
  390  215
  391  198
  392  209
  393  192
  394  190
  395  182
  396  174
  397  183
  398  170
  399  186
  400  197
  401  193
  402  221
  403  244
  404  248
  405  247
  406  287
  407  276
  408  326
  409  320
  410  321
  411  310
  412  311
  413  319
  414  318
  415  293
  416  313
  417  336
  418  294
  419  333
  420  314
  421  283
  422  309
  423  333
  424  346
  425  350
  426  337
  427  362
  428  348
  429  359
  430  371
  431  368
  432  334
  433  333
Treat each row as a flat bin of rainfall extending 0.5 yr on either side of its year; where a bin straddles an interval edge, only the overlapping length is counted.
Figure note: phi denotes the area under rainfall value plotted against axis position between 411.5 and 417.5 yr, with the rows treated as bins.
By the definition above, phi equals 1890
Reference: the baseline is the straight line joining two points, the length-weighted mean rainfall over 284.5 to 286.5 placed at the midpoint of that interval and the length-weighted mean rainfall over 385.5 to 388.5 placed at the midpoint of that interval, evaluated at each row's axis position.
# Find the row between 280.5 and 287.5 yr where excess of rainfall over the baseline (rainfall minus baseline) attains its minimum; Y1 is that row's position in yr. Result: 283 yr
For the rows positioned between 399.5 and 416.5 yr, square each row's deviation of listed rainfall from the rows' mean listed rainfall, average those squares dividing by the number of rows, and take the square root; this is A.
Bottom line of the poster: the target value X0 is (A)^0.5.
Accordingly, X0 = 6.6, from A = 44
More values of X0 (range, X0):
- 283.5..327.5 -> 4.5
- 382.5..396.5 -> 4.8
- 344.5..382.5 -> 6.4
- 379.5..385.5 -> 3.3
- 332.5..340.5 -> 3.7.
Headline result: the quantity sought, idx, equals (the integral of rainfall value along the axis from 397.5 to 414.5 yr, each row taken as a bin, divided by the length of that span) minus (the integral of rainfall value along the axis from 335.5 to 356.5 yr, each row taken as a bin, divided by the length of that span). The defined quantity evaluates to -59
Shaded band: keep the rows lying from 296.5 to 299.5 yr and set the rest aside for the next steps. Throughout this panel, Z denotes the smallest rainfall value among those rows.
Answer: 412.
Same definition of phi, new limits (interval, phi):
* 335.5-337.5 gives 683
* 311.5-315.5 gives 1721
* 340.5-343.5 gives 941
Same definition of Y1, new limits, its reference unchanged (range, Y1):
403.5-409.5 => 404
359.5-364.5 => 363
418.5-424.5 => 421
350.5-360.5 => 359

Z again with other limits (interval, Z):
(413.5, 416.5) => 293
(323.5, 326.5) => 396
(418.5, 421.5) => 283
